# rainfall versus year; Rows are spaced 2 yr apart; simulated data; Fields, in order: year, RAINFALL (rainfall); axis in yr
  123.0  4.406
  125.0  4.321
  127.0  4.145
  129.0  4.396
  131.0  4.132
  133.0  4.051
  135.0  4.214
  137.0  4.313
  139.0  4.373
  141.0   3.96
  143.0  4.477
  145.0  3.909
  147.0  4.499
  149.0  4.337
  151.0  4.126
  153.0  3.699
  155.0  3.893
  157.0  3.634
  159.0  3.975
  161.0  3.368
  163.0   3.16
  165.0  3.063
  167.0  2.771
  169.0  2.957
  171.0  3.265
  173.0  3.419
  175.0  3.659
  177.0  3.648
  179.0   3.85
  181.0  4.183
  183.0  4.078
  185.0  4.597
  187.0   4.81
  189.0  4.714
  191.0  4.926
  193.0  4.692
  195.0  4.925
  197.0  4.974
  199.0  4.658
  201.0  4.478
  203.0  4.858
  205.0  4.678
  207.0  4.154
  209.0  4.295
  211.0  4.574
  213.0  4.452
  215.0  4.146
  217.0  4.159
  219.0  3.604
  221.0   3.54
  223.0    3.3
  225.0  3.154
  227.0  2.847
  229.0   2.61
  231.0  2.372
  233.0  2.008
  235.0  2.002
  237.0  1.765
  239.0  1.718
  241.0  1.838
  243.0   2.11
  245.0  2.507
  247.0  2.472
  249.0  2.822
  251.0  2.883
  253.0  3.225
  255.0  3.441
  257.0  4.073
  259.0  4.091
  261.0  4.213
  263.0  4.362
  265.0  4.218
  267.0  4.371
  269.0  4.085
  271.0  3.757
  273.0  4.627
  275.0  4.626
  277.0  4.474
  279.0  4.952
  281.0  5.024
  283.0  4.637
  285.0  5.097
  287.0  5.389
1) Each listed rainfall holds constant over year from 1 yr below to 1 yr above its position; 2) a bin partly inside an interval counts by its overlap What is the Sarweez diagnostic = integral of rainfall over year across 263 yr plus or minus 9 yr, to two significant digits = 73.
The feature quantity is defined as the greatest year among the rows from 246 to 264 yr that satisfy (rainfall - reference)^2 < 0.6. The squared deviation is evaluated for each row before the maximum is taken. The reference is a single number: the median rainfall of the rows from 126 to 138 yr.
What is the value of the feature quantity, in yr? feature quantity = 263.0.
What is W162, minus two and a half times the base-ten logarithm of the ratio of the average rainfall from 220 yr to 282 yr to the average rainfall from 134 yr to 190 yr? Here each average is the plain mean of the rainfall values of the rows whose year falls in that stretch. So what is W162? 0.17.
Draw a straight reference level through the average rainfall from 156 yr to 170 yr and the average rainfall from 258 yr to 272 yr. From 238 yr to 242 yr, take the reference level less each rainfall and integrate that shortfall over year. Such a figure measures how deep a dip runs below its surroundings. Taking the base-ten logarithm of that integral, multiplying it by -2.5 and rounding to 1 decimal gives -2.3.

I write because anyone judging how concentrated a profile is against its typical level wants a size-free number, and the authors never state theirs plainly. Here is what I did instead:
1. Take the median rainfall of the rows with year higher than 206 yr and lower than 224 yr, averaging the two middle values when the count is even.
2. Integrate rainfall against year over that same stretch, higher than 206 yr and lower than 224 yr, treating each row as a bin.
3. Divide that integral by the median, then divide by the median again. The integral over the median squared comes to 4.2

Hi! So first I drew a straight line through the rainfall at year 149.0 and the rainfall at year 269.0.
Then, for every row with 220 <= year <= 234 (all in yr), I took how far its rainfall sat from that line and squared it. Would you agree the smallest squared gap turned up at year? 221.0 yr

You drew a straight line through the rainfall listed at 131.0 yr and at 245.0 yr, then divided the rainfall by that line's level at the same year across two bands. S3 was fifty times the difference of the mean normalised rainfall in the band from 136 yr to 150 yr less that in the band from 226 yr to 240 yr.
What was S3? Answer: 13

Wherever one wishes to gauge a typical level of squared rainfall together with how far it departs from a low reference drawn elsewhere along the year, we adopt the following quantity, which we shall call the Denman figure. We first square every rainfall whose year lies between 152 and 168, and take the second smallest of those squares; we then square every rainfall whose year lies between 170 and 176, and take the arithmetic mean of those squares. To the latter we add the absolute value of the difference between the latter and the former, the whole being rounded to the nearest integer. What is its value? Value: 14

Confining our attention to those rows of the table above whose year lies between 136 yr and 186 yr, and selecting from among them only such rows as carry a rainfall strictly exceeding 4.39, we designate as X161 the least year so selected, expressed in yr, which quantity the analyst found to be 143.0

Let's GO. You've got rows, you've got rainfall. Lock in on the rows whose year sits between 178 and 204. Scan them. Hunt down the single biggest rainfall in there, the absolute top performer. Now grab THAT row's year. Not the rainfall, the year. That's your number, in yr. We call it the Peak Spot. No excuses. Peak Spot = 197.0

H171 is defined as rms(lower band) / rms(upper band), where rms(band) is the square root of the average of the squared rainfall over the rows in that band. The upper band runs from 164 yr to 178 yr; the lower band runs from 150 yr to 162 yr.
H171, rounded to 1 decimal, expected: 1.2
